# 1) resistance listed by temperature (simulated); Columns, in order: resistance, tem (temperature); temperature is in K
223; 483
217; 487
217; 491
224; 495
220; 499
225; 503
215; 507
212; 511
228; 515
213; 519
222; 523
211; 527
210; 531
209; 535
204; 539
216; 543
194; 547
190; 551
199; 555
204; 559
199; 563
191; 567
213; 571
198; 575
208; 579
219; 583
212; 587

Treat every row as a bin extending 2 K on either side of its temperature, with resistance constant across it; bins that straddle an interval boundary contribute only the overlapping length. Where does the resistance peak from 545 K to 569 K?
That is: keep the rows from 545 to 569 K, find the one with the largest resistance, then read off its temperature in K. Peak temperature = 559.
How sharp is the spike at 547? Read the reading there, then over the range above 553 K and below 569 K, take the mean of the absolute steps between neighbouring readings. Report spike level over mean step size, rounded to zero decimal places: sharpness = 32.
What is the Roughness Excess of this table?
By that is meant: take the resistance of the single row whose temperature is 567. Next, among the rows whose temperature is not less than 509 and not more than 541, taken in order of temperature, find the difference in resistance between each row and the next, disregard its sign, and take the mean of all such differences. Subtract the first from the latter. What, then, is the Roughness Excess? -183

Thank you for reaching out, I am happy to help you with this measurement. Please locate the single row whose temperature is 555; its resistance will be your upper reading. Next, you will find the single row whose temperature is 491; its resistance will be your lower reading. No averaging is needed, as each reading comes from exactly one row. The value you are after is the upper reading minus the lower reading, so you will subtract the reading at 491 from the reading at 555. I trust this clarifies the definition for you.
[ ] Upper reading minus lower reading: -18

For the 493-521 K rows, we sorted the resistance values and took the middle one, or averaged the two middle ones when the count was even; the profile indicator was 220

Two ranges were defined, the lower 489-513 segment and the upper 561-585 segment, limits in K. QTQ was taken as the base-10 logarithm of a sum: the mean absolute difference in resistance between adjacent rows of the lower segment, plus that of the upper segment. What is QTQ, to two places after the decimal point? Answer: 1.28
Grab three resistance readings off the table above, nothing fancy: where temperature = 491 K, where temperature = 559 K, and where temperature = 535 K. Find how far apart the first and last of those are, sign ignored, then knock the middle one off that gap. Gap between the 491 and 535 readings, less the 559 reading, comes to -196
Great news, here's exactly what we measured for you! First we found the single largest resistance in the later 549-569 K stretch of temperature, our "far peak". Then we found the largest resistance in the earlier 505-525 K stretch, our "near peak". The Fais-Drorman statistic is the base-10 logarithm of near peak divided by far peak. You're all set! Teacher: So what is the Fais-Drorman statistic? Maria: 0.05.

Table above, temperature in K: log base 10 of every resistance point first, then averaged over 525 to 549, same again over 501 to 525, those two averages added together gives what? 4.66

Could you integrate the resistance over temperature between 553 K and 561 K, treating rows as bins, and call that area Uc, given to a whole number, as 1612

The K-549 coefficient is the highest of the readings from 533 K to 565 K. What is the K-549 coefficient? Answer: 216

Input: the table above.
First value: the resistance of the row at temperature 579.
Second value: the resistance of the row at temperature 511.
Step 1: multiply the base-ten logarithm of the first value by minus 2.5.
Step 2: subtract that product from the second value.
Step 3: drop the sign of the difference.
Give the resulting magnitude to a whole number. 218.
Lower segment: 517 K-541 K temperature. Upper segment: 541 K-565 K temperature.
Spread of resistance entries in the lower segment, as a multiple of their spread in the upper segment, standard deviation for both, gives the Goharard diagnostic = 0.659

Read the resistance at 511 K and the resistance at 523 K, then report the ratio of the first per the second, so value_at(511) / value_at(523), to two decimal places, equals 0.95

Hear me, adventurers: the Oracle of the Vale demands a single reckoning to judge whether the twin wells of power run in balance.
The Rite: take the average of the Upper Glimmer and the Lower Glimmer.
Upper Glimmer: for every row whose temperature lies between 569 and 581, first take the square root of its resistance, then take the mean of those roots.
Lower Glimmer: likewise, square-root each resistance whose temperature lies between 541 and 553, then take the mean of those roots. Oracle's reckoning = 14.25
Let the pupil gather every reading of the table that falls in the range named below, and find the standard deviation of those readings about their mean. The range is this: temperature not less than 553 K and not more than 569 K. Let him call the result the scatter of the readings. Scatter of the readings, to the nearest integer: 5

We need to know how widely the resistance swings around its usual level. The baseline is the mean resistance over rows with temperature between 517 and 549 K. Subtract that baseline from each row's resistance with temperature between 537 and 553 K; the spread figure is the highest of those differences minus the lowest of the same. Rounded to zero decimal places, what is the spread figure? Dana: 26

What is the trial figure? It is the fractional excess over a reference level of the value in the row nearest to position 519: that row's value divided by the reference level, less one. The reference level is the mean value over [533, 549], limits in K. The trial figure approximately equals 0.04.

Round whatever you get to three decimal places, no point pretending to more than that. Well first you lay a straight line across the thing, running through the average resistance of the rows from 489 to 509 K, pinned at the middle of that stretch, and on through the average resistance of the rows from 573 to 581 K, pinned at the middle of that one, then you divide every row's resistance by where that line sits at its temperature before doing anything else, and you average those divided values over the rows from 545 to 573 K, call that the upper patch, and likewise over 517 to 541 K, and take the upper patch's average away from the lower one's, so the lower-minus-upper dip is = 0.030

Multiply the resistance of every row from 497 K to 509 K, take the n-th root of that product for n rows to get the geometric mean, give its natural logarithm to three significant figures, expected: 5.39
